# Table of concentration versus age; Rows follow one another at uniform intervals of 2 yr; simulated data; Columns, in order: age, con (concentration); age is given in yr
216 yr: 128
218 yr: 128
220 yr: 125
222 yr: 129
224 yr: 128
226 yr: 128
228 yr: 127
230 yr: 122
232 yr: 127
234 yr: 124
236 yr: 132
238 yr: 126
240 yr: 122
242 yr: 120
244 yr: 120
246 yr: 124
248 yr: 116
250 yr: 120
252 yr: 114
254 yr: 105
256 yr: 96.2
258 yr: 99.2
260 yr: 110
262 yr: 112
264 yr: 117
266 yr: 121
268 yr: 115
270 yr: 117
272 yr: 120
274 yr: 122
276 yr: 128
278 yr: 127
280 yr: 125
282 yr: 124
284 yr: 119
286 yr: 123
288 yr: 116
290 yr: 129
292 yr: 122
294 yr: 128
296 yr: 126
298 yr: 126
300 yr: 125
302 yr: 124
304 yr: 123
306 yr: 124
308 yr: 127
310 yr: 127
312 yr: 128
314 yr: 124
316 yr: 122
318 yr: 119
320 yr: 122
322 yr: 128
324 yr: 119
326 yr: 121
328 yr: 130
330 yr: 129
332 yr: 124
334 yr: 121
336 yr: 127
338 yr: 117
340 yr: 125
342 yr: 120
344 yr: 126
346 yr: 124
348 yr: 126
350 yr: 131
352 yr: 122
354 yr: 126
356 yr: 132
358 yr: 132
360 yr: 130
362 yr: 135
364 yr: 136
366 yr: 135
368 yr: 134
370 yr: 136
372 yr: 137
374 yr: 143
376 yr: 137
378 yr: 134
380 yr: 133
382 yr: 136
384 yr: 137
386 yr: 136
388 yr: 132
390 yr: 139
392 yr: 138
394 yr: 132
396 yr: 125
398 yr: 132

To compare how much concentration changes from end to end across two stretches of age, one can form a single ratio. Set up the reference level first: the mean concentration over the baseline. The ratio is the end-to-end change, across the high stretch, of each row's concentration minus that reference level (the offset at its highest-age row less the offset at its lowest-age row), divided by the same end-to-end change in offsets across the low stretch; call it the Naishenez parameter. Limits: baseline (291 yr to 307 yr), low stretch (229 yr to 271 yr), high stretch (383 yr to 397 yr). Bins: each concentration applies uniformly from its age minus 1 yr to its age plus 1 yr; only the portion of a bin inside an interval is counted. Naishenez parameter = 2.4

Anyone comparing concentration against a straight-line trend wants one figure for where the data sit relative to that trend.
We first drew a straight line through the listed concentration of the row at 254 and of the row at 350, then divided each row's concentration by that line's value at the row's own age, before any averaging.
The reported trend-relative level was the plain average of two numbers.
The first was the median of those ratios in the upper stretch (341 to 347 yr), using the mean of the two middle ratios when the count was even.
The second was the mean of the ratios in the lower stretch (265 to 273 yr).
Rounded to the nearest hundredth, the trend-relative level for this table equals 1.02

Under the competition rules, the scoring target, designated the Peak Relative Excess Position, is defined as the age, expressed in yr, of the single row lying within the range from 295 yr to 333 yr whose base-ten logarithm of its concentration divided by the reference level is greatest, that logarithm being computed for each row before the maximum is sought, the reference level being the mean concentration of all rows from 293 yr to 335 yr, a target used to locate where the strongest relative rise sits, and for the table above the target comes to 328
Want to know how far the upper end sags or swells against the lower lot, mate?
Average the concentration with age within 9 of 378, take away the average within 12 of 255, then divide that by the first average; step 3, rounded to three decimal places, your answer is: 0.173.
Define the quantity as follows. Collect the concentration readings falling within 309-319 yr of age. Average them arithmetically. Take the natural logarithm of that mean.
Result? 4.82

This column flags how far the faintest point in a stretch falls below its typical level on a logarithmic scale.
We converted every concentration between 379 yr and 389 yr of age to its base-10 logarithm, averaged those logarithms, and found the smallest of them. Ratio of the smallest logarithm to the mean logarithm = 0.996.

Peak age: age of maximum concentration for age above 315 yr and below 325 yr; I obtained 322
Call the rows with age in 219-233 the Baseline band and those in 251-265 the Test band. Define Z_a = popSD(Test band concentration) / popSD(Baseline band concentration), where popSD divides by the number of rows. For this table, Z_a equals 3.3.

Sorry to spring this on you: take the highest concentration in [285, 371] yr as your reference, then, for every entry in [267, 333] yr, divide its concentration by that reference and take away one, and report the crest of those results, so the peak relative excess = -0.044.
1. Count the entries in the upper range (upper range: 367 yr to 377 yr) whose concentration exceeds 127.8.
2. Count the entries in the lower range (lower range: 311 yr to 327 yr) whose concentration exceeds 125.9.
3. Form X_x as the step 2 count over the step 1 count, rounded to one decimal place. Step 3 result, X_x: 0.4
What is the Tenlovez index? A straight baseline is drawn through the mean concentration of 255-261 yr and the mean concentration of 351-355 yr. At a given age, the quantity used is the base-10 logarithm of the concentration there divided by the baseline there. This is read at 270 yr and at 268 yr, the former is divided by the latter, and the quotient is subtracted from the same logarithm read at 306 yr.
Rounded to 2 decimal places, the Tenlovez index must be -1.09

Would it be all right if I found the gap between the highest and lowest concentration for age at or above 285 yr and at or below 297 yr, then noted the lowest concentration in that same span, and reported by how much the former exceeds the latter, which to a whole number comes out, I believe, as -103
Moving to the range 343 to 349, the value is -122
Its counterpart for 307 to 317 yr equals -116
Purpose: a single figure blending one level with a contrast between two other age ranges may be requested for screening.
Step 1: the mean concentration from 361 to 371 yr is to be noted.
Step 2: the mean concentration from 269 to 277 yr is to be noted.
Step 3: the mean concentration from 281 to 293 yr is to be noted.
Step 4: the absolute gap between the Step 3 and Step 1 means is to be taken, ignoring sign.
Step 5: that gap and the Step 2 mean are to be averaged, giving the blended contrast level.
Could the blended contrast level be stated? 67.4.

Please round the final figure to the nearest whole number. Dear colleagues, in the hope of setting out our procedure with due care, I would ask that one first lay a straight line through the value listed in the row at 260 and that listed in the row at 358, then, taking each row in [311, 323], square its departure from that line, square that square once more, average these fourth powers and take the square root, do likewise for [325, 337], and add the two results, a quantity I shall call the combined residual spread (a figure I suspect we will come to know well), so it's 37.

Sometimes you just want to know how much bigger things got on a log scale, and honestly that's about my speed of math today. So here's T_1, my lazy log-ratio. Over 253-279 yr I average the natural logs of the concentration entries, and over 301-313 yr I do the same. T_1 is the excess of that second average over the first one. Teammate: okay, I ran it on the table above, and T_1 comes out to 0.095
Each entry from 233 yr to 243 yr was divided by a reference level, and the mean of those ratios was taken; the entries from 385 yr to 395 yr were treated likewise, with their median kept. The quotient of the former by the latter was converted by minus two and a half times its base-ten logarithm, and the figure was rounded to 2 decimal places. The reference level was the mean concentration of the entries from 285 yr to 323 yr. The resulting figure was 0.09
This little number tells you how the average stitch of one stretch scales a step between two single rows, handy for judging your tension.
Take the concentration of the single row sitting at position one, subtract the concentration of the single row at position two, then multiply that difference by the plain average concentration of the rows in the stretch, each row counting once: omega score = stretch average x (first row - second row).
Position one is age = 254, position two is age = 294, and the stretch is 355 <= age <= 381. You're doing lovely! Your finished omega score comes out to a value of -3103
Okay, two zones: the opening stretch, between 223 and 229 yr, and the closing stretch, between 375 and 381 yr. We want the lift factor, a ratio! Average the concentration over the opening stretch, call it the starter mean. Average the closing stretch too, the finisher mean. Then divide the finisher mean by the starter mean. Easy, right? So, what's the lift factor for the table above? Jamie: 1.05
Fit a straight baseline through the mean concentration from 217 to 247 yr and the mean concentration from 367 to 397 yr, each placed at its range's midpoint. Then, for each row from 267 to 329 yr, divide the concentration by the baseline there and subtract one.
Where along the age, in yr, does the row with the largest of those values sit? 290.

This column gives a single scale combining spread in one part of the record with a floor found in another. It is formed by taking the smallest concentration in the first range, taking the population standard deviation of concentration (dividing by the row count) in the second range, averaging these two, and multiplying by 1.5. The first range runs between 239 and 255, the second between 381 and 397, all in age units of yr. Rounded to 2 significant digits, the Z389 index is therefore 82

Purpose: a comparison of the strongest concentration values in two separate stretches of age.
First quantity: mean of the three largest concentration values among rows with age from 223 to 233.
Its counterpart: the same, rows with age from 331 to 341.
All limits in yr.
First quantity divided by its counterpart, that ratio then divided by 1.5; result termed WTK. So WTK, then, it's 0.679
